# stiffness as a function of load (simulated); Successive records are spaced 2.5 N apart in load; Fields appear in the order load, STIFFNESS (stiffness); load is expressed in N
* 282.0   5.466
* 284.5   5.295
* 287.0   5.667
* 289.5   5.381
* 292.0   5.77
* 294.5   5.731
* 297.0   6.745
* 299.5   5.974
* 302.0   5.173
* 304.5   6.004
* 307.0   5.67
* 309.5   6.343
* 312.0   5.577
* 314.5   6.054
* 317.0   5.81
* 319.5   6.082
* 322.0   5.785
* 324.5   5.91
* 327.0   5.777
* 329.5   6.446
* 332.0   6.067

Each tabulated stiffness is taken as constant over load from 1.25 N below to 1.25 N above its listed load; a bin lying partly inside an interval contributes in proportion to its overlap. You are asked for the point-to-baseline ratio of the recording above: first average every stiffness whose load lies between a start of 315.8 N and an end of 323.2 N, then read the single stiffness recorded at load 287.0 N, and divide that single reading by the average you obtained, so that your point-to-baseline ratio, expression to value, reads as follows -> 0.96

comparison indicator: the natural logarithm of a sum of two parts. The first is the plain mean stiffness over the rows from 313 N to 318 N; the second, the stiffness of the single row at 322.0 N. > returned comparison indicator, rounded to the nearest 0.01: 2.46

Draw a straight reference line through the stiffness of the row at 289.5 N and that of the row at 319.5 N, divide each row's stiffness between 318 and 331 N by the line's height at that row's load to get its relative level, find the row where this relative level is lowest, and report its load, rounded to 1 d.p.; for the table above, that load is 327.0 N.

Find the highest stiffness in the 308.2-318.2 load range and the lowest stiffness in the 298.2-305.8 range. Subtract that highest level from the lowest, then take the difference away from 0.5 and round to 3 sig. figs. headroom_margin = 1.67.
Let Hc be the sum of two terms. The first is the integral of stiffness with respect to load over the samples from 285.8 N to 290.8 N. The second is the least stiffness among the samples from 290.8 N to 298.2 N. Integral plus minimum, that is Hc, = 33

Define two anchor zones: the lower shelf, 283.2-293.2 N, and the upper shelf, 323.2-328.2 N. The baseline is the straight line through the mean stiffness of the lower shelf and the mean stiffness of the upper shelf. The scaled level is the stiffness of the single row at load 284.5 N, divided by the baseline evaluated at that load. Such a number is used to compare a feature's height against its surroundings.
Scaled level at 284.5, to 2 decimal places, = 0.96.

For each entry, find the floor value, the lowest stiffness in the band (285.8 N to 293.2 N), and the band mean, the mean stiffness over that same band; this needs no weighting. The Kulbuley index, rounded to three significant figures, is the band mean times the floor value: 30.2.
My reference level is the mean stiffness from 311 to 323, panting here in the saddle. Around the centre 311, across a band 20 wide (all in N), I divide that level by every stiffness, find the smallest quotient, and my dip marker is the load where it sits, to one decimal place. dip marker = 309.5 N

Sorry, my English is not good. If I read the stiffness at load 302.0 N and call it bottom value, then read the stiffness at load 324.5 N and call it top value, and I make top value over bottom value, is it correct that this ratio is 1.14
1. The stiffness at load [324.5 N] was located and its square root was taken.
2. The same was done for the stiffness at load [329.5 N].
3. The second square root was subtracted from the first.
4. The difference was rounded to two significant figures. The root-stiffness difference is -0.11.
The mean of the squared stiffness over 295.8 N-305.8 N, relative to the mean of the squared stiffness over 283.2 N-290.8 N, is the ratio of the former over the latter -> 1.21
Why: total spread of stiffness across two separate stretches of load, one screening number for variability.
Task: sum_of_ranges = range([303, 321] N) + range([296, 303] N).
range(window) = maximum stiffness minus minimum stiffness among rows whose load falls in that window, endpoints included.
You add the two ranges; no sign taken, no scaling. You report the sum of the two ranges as 2.34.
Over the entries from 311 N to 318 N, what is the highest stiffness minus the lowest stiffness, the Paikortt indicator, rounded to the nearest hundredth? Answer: 0.48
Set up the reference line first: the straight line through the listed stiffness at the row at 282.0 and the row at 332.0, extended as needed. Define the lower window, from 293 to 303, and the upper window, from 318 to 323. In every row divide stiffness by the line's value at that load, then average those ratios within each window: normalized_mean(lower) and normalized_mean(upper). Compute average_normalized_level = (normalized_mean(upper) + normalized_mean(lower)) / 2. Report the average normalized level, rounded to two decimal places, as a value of 1.02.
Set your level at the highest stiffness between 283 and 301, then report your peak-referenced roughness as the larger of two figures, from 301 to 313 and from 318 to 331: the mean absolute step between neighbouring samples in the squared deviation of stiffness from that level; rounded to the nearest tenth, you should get 1.2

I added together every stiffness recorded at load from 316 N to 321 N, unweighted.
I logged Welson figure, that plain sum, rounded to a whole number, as 12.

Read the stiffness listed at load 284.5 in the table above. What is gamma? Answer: 5.295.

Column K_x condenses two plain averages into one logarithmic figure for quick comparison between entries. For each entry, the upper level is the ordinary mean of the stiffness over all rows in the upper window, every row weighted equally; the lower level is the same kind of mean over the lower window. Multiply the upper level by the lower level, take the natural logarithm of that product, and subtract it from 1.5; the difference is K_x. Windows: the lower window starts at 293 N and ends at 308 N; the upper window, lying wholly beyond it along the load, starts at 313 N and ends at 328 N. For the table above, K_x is -2.05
